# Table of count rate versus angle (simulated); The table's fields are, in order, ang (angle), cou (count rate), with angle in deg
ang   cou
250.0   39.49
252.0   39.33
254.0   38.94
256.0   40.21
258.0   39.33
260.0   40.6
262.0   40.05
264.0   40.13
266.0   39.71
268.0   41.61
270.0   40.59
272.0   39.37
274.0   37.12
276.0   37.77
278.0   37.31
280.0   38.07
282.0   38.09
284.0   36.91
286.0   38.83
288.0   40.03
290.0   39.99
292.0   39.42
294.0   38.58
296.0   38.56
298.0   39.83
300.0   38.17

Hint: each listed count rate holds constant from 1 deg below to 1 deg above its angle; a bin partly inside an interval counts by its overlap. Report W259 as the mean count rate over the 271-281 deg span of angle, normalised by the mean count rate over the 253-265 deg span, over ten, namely 0.095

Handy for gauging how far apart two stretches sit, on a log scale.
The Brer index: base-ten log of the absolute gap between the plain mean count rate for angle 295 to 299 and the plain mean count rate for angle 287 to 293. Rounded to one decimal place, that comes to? -0.2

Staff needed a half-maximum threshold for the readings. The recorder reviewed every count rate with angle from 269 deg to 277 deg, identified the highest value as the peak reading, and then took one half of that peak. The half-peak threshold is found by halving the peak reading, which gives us 20.3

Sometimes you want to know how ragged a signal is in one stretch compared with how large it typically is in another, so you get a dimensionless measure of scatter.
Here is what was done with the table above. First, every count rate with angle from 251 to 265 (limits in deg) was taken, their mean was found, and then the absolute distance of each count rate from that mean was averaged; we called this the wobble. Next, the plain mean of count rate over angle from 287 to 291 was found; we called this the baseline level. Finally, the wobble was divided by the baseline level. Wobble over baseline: 0.0128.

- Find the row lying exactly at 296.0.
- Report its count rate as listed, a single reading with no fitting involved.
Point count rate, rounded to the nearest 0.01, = 38.56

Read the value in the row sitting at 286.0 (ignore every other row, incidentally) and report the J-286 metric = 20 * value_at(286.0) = 777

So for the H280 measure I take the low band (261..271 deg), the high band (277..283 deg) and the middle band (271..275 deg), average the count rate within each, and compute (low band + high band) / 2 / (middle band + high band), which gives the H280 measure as 0.514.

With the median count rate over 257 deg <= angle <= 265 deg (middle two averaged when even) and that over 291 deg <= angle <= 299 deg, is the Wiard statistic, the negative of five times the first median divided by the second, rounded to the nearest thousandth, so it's -5.140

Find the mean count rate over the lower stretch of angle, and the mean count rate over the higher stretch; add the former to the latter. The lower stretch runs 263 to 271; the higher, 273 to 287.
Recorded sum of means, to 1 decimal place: 78.2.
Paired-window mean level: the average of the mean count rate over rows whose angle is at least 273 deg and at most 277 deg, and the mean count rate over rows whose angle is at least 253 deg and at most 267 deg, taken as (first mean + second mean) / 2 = 38.6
